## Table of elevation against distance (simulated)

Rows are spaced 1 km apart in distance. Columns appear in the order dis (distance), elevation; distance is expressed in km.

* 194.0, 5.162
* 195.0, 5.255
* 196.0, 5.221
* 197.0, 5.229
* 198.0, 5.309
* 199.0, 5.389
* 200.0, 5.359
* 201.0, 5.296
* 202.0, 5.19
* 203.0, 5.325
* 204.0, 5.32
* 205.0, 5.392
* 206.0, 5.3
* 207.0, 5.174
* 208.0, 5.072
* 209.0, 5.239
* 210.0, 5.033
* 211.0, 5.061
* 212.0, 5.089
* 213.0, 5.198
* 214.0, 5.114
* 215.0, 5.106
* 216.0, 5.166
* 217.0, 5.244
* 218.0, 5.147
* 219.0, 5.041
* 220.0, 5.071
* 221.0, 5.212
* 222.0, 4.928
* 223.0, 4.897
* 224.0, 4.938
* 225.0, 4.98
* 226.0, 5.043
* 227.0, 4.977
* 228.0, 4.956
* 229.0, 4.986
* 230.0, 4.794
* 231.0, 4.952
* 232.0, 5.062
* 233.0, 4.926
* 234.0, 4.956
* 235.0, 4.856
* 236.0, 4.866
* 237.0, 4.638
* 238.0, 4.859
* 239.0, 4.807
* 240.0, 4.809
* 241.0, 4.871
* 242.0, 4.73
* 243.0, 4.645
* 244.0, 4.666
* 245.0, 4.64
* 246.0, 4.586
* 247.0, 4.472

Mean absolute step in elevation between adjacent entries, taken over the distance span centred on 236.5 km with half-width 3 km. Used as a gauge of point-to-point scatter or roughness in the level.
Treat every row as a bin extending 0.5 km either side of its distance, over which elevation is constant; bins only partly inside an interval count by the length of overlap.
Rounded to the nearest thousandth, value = 0.122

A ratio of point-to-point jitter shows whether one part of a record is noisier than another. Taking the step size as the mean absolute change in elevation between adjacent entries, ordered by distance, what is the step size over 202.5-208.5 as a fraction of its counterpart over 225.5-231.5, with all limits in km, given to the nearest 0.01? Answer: 0.85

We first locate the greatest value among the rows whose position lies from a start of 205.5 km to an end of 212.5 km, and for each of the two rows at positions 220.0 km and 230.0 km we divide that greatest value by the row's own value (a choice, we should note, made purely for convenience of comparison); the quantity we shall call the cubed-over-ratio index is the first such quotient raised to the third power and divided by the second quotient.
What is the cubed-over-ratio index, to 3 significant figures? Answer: 1.03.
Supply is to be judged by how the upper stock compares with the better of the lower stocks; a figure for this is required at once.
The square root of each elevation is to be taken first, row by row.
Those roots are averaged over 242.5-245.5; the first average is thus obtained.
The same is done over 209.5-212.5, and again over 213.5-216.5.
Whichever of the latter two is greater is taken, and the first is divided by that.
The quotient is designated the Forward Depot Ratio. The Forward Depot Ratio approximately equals 0.952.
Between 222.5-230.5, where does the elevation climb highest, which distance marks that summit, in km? 226.0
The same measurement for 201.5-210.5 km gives 205.0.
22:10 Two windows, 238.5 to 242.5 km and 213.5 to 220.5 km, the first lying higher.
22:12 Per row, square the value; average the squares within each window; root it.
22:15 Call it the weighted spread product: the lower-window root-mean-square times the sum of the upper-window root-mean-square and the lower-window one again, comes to 50.9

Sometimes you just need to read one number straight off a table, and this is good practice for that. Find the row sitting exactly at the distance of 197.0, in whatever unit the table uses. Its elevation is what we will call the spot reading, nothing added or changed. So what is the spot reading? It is 5.229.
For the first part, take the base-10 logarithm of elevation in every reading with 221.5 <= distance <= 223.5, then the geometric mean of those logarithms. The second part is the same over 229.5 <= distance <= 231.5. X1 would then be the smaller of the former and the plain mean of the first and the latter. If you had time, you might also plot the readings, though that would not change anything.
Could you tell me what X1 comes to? 0.690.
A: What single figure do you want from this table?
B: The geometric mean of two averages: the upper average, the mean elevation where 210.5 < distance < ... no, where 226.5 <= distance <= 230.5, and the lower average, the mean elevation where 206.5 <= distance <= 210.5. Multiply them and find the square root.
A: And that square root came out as 5.03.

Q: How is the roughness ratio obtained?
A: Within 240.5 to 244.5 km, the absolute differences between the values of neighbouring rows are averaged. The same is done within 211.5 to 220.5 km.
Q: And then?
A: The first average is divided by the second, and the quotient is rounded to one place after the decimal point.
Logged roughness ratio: 1.2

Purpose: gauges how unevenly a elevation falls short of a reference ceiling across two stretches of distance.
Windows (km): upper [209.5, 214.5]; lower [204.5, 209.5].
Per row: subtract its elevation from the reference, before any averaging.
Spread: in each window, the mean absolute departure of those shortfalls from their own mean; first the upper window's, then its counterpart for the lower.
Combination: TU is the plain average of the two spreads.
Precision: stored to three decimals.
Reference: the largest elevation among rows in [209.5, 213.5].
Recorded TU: 0.068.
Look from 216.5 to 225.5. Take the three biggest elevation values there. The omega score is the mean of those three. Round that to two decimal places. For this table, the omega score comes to 5.20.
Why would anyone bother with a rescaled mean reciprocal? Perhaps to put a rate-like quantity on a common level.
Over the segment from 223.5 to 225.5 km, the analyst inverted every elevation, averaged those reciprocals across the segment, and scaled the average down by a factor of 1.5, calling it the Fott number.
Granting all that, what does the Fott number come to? 0.134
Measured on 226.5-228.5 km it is 0.134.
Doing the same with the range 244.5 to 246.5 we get 0.145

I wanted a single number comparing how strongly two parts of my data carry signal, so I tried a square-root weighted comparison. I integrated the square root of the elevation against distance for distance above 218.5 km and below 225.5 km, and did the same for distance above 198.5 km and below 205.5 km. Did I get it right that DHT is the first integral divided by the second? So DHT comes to 0.970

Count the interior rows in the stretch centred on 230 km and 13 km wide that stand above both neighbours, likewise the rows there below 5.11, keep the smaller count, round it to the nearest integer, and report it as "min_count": 4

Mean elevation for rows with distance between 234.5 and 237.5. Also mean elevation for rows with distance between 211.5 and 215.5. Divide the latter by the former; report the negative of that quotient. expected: -1.07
